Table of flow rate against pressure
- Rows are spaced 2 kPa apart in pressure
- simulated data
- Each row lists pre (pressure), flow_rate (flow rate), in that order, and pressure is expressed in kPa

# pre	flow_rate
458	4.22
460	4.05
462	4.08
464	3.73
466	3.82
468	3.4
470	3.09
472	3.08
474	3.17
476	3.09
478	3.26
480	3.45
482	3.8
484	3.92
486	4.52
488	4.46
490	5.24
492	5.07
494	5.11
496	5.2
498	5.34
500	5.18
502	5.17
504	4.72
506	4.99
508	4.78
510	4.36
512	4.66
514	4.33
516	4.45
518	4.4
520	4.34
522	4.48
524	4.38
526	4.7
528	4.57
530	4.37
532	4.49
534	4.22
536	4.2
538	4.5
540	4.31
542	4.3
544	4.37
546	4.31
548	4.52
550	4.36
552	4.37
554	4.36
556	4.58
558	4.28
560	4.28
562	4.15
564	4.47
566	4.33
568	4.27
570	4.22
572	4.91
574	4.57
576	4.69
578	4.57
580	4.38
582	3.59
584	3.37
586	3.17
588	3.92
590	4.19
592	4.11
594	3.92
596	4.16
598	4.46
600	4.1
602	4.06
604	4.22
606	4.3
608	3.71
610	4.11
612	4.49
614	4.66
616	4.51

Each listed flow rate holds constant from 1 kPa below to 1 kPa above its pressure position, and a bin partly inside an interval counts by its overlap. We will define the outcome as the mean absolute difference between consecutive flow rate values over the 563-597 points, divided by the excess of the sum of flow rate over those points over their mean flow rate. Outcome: 0.0042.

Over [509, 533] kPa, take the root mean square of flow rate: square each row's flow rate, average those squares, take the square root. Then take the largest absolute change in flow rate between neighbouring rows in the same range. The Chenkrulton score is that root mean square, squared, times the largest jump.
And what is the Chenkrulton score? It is 7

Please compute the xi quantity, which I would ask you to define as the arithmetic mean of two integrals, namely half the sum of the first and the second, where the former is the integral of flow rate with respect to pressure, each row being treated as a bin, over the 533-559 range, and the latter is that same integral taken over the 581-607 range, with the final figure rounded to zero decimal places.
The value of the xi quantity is 108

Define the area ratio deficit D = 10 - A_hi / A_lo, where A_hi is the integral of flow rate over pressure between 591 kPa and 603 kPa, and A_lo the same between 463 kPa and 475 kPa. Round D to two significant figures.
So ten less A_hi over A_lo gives 8.8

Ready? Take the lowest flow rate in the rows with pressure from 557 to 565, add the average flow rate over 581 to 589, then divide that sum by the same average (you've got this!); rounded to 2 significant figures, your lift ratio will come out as 2.2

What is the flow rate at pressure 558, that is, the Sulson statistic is 4.28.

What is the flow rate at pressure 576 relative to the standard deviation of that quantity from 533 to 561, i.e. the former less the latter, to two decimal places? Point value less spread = 4.58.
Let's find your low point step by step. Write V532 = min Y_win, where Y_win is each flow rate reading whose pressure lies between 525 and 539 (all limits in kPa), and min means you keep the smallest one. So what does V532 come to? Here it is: 4.2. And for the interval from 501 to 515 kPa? 4.33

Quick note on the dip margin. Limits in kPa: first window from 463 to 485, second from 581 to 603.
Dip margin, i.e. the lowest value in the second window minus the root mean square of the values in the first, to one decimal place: -0.3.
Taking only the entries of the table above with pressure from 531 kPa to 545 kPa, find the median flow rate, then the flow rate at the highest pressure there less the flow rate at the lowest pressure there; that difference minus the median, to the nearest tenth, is -4.4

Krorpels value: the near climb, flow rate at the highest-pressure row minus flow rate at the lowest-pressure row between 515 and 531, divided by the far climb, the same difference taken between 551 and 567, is 2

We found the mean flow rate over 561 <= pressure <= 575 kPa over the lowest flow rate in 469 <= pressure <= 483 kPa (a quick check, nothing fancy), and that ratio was 1.43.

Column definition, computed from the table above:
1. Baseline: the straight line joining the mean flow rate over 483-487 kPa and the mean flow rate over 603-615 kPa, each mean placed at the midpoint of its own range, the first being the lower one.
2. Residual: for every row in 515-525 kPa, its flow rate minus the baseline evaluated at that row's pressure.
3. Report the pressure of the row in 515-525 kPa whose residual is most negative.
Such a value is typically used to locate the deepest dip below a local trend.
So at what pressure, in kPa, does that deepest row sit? 520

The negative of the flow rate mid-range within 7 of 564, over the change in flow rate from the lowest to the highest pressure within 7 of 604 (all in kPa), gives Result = 12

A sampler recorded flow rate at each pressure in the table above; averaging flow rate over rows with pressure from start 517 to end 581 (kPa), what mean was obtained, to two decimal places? 4.41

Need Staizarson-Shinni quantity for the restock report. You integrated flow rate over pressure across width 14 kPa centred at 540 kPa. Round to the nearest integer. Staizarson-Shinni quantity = 60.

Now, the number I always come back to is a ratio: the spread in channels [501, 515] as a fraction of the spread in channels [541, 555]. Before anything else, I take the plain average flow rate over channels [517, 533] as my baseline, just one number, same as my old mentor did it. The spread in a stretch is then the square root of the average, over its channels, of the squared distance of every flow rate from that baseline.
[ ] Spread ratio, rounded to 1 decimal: 3.2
